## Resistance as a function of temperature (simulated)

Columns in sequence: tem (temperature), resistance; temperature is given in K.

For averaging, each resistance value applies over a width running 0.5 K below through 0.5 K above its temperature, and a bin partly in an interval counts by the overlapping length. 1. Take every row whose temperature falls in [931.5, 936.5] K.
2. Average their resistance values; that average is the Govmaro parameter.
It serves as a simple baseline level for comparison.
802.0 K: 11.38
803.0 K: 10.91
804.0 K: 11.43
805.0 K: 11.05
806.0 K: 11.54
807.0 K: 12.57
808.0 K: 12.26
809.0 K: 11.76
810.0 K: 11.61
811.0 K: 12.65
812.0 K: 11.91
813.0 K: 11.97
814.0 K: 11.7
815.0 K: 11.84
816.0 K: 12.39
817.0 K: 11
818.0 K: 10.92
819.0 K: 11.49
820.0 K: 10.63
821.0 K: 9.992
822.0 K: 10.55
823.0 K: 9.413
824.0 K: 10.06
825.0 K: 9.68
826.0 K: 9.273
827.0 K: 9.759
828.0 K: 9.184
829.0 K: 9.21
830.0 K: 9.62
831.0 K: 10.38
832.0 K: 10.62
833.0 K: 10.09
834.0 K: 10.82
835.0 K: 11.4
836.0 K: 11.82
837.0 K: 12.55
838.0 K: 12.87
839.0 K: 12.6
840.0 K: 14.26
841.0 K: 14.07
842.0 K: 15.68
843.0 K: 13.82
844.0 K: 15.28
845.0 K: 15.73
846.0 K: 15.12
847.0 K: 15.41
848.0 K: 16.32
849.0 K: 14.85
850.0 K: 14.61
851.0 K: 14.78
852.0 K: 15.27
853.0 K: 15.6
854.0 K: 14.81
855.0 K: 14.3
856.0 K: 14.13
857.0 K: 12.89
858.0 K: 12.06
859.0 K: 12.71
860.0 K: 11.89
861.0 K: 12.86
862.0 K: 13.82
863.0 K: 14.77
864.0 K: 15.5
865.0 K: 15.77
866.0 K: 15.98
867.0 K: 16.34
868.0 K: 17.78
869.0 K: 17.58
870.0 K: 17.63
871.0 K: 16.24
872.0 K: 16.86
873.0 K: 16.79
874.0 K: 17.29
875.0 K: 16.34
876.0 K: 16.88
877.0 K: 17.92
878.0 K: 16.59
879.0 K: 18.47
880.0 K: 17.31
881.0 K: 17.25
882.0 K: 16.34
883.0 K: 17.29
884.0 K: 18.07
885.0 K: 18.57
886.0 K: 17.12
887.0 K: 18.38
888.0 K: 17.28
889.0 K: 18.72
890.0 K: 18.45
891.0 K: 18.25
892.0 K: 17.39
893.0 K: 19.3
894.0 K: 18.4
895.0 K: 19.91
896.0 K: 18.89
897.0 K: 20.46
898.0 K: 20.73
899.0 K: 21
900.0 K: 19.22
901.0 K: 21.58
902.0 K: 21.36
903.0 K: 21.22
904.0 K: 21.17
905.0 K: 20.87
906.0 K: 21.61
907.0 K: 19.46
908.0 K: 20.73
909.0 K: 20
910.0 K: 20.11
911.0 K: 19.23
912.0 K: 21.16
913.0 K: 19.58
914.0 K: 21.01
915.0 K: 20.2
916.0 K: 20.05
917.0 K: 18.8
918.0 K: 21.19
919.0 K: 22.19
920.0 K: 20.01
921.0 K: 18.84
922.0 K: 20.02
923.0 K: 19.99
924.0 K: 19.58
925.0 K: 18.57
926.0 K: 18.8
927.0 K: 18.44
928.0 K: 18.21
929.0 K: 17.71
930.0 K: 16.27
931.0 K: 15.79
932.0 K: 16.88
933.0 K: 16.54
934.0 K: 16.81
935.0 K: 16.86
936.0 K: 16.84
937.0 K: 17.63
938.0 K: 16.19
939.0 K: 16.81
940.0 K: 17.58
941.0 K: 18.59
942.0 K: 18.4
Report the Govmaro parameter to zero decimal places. 17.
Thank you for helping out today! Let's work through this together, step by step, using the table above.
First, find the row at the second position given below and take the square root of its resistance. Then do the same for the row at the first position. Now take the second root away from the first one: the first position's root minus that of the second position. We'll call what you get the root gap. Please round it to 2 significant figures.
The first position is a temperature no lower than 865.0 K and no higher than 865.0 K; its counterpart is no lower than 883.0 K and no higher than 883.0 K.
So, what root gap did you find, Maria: -0.19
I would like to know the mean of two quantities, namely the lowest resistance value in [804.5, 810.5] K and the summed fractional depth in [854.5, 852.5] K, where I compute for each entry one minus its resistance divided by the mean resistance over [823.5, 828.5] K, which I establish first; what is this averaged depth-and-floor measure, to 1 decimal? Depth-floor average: 4.9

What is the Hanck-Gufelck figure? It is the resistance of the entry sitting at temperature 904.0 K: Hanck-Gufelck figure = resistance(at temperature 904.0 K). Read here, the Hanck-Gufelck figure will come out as 21.17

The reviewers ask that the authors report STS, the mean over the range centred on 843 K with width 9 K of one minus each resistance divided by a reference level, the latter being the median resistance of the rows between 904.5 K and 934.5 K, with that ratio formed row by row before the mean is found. 0.25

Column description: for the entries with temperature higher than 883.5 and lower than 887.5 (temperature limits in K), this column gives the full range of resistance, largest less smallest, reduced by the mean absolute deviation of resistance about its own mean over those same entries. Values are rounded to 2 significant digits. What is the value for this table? 0.99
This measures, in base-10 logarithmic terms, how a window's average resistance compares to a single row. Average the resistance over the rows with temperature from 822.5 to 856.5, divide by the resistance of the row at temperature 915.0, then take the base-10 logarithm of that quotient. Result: -0.20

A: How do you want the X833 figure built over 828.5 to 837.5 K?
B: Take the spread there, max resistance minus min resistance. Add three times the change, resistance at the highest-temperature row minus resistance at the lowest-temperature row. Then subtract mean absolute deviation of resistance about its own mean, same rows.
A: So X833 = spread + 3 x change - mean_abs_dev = 13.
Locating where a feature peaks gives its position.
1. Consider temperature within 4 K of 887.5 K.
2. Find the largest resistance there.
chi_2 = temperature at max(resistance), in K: 889.0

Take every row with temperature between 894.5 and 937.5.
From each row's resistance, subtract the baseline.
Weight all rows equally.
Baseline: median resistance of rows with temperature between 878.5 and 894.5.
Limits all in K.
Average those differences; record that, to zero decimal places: 1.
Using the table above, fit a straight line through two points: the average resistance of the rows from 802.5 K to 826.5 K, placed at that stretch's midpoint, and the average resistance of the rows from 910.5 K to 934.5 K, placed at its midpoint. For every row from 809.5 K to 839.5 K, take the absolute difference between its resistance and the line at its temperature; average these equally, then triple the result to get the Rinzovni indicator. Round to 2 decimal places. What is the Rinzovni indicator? 4.24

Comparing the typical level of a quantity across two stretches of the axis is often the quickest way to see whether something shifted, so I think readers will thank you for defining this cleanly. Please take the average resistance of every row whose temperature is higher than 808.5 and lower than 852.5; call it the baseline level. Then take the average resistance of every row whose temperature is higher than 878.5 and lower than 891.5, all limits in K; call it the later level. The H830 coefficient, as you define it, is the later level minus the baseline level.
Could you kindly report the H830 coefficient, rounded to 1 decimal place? 5.6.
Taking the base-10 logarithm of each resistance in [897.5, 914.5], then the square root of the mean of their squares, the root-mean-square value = 1.31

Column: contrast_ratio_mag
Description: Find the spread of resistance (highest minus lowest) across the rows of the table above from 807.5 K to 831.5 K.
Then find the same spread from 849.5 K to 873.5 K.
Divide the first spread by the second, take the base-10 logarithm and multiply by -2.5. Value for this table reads 0.6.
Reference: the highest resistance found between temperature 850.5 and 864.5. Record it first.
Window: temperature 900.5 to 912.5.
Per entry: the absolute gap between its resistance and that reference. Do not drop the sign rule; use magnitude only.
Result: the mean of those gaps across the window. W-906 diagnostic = 5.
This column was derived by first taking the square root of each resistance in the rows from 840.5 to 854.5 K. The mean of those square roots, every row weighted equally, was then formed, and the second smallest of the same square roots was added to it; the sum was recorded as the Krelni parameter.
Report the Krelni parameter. 7.6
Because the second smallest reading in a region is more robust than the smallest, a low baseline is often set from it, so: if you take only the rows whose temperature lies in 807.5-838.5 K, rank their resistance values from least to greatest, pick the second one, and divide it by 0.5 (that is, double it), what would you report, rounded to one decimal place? 18.4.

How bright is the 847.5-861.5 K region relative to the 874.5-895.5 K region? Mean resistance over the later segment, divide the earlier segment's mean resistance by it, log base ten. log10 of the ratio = -0.102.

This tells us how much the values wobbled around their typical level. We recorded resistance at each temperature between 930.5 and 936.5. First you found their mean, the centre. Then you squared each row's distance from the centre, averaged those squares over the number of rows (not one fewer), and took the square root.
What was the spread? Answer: 0.39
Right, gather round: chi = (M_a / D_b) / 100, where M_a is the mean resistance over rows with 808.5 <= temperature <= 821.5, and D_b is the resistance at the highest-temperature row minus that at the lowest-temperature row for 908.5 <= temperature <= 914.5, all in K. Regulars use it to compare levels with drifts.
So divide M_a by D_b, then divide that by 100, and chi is 0.11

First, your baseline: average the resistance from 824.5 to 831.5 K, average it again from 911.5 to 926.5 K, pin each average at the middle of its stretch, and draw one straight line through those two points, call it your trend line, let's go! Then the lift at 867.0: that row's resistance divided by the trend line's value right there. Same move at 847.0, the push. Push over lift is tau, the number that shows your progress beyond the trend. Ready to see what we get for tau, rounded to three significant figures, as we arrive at 1.13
